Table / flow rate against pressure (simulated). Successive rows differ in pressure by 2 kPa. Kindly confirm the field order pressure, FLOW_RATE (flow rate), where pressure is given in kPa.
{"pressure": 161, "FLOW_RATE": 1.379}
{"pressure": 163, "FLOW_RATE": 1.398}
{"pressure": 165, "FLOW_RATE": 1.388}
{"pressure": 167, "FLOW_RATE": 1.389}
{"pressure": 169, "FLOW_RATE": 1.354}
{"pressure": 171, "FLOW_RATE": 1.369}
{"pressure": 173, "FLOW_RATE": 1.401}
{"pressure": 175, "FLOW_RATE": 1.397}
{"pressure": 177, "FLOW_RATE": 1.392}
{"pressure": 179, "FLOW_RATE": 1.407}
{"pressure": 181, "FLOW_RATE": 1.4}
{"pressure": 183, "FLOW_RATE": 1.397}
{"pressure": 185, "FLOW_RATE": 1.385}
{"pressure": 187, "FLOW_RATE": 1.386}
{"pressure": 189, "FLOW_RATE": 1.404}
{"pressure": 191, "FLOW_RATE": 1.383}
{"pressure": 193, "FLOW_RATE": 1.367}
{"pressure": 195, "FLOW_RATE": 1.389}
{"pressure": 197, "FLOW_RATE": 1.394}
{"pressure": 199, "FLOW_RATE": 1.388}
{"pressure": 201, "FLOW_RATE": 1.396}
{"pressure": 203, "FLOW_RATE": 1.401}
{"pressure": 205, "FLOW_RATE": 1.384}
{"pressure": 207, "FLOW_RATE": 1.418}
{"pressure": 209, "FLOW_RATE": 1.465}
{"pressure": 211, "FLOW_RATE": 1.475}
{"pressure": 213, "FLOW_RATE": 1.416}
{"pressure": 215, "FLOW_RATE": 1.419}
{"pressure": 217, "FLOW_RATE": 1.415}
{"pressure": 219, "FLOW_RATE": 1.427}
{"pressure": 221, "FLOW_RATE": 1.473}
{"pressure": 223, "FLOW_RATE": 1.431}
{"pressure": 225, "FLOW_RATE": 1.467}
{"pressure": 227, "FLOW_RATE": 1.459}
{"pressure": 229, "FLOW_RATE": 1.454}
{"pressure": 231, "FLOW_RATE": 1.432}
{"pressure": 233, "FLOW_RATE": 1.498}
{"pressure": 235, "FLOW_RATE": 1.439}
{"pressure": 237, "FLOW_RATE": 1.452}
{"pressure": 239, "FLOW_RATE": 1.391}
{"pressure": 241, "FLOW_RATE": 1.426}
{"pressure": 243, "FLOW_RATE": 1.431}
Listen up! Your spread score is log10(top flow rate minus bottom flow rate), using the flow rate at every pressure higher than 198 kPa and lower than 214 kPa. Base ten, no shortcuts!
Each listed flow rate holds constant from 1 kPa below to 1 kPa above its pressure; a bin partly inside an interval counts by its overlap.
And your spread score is -1.04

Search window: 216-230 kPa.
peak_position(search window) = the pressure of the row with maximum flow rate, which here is 221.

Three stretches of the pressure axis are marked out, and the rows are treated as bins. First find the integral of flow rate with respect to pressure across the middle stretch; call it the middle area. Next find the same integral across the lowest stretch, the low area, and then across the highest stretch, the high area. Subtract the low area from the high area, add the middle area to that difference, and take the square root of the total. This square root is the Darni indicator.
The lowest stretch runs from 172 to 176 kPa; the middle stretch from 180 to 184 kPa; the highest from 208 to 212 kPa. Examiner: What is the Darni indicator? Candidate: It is 2.42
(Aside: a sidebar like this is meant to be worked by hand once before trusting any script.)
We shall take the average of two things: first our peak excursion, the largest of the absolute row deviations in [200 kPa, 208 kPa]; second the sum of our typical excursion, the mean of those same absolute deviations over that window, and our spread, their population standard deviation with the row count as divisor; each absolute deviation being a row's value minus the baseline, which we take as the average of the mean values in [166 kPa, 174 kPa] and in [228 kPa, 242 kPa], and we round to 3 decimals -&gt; 0.024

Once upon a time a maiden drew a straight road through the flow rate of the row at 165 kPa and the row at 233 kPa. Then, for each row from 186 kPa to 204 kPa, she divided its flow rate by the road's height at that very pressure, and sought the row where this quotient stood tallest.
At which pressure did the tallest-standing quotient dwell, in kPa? 189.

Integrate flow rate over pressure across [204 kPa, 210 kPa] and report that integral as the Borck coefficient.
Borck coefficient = 8.53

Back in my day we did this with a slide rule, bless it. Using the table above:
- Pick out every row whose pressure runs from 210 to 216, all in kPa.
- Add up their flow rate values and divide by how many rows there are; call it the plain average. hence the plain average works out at 1.44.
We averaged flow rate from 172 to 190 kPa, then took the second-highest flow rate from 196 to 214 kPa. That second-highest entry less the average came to 0.068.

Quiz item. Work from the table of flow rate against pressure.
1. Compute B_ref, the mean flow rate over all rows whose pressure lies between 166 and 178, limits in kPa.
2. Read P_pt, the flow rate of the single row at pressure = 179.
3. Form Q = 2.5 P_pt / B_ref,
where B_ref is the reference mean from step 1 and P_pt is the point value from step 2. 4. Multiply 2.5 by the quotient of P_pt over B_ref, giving 2.54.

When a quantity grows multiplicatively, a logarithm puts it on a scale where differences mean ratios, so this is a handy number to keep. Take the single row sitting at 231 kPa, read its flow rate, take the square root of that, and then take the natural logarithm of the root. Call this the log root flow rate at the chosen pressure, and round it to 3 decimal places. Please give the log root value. 0.180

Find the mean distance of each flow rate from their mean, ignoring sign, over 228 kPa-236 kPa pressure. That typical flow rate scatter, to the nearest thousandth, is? 0.021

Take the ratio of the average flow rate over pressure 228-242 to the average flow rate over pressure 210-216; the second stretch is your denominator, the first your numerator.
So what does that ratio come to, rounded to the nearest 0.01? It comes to 1.00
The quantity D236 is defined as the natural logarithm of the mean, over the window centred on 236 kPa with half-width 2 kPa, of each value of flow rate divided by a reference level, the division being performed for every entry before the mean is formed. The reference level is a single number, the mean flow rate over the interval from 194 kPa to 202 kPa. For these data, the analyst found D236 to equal 0.038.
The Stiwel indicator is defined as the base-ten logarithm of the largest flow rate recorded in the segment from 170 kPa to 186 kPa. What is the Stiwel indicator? 0.148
